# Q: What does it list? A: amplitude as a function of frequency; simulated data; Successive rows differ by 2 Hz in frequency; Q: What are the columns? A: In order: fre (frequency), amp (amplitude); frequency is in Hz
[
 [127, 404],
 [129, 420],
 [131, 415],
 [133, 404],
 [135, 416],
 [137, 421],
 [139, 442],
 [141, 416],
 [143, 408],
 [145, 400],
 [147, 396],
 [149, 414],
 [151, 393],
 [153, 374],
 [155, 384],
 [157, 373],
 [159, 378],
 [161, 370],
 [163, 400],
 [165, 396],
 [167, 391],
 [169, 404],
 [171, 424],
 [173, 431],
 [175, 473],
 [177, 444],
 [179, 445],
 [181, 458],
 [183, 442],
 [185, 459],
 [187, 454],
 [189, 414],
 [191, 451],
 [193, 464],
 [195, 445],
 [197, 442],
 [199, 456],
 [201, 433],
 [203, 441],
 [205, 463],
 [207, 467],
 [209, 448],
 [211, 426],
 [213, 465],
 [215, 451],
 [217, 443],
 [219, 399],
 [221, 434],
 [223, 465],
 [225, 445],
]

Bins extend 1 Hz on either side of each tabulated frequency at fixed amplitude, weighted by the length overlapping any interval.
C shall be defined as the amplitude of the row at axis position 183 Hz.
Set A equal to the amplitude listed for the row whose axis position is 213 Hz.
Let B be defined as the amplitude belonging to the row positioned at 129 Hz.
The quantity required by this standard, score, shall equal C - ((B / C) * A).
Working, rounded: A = 465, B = 420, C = 442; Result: 0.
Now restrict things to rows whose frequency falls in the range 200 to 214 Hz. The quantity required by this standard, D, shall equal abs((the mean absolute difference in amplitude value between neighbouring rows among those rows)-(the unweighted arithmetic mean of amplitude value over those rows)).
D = 430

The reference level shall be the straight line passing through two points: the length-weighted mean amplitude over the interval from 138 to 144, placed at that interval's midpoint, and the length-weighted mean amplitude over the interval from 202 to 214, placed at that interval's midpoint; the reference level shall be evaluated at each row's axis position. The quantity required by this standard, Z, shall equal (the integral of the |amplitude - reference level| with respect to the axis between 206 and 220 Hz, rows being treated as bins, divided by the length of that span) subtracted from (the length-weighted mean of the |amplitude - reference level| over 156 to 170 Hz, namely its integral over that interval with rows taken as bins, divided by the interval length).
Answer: 25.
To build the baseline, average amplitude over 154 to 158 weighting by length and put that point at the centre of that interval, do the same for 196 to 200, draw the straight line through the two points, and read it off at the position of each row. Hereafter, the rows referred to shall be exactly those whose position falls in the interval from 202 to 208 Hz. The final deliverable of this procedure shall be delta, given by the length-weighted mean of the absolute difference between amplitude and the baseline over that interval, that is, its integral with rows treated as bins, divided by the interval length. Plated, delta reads 7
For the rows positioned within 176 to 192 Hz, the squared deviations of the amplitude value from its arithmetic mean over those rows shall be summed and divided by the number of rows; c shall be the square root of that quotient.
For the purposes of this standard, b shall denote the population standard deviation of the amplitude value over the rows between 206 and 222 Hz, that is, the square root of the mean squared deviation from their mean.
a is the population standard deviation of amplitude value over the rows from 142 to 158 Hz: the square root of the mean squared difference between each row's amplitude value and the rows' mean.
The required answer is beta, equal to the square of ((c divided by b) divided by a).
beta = 0.0021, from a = 14.0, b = 20.7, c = 13.4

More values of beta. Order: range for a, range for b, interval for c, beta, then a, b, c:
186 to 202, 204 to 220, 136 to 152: 0.0022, 14.6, 21.6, 14.9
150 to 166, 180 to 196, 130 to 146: 0.0058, 10.8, 14.7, 12.0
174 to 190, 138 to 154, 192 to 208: 0.0016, 16.2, 18.7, 11.9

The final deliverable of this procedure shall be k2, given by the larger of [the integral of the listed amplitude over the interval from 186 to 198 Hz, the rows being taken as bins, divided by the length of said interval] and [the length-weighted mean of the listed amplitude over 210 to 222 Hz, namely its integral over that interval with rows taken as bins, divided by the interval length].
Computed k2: 445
